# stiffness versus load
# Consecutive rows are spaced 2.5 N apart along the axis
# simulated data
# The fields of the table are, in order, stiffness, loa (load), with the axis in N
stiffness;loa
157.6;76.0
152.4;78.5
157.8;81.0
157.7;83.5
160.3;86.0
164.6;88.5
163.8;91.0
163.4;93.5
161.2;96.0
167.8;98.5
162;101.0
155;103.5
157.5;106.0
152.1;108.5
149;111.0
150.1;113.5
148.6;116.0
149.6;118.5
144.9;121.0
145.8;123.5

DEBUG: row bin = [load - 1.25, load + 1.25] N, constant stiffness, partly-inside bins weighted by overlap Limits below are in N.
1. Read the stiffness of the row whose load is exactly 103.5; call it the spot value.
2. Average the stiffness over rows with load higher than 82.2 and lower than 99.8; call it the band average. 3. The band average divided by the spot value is 1.05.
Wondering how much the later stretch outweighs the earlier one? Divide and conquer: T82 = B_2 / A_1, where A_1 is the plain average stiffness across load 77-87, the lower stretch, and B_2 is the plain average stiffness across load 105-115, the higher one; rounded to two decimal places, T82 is 0.97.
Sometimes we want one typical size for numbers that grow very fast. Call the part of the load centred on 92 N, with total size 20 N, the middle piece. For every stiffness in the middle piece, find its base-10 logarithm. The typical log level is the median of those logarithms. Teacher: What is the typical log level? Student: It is 2.21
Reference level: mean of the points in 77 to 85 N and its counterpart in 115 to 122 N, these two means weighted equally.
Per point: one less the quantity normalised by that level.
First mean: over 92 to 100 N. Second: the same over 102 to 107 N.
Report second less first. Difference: 0.05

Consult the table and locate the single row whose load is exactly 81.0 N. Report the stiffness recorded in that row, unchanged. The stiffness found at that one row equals 157.8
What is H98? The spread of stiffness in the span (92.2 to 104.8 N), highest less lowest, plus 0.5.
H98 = 13.3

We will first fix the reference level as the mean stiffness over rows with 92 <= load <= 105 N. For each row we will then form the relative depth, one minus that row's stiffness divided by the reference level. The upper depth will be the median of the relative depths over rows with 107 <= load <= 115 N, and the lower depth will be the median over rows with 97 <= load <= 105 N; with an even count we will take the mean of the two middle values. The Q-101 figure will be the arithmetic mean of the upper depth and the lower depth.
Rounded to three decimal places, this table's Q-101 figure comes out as 0.036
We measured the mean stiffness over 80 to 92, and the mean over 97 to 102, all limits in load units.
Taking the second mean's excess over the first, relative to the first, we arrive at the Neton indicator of 0.025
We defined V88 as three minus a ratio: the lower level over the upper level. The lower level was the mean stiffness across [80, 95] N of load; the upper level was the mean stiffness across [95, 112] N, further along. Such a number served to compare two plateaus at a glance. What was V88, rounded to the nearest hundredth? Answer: 1.98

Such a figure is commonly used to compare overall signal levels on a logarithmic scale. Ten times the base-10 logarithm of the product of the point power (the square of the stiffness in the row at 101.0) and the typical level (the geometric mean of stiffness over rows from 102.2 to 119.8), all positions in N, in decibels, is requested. 66.0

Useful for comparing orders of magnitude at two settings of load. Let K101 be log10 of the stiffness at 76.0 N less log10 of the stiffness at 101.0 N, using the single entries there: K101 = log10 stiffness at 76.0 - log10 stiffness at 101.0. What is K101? -0.012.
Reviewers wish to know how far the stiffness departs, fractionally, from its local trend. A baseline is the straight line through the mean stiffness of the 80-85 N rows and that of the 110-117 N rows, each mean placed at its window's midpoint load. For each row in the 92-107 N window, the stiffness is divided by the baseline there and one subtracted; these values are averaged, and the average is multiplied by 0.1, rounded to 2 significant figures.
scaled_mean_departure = 0.0053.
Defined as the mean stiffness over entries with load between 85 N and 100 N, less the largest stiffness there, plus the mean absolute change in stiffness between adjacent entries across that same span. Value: -1.4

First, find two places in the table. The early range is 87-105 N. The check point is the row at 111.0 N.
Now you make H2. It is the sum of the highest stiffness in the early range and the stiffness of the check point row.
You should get 317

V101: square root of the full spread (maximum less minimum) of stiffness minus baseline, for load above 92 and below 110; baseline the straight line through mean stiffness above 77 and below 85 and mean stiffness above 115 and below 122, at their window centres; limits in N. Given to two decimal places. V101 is 3.67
